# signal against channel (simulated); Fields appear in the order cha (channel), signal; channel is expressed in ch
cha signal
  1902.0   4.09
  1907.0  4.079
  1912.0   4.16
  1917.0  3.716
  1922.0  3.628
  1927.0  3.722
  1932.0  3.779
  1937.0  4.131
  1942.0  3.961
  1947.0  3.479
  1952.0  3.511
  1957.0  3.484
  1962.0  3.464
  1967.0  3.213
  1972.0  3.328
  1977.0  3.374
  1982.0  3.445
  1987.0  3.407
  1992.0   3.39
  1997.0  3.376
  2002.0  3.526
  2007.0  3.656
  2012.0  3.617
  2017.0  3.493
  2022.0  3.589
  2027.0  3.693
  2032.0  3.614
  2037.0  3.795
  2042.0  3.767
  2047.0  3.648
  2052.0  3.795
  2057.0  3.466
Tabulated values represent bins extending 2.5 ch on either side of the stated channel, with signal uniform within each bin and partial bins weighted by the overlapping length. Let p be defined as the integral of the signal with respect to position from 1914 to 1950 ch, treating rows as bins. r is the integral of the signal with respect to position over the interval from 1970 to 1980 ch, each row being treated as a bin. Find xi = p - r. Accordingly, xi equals 102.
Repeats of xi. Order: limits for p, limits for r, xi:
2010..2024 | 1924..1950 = -49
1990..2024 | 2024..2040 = 61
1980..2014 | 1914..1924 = 82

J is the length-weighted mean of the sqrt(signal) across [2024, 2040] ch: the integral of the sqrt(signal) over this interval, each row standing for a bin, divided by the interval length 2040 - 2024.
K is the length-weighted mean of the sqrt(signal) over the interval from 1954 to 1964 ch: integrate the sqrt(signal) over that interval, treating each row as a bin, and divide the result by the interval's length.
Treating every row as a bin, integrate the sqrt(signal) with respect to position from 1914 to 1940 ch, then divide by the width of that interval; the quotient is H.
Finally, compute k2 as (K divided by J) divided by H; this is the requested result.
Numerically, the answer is 0.50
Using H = 1.95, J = 1.92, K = 1.86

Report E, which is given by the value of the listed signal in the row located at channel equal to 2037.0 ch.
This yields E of 3.795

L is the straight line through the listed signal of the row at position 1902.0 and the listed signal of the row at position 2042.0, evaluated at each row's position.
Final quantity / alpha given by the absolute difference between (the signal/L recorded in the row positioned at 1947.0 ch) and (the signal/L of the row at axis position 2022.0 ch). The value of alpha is 0.068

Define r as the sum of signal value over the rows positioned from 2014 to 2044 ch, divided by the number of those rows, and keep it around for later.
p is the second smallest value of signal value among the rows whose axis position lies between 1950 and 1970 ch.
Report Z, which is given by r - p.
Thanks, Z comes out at 0.2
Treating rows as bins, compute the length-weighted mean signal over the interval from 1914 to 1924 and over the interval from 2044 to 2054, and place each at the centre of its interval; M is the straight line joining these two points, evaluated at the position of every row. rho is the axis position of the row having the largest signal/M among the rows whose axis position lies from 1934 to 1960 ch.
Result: 1937.0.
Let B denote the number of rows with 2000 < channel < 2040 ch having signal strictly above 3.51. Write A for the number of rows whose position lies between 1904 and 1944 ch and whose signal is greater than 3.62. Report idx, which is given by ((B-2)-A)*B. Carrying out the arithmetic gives -21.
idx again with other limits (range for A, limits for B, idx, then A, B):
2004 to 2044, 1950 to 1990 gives -5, 4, 1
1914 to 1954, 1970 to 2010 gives -12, 6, 2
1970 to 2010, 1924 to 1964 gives 10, 1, 5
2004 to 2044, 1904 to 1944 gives 16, 4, 8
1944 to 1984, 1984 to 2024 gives 8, 0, 4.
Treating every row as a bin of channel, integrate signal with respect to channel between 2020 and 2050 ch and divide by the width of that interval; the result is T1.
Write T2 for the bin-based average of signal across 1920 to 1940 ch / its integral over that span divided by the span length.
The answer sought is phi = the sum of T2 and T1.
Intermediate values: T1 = 3.69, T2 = 3.82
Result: 7.51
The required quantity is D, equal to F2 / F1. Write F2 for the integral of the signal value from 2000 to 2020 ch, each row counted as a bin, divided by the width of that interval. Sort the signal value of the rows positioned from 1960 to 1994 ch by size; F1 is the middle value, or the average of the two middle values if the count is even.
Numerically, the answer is 1.05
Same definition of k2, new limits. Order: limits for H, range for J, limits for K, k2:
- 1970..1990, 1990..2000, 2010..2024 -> 0.56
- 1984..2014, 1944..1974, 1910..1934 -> 0.56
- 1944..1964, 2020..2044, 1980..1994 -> 0.51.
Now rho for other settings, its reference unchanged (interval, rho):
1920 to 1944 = 1937.0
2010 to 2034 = 2027.0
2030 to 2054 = 2037.0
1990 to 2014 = 2007.0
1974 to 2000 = 1982.0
